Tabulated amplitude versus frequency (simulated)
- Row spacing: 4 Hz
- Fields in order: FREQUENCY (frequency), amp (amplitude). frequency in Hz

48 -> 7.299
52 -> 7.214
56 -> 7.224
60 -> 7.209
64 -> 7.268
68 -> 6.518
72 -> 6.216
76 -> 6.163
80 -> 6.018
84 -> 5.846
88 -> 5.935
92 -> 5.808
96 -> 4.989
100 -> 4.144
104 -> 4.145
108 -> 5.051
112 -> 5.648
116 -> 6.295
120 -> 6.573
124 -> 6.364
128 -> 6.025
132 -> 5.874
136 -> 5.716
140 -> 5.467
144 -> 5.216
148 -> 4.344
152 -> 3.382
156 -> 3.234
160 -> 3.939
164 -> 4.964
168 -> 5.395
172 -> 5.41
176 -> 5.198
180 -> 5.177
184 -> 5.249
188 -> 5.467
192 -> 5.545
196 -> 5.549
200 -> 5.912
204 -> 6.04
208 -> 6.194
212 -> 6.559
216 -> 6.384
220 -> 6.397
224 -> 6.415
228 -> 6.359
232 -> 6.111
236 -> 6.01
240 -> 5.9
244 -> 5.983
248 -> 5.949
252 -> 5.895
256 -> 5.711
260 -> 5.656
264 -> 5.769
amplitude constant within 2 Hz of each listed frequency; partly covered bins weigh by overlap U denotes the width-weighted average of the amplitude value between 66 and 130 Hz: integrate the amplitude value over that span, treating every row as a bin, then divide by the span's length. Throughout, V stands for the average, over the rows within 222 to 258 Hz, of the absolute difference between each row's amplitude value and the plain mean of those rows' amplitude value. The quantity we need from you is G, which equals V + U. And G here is 5.9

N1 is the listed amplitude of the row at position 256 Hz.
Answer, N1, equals 5.711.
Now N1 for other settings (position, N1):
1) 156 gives 3.234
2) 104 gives 4.145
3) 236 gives 6.01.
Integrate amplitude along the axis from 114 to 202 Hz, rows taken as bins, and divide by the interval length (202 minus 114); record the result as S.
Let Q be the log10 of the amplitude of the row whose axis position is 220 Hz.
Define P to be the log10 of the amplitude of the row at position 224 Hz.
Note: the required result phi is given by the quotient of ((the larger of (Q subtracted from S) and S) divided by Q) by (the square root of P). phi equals 7.3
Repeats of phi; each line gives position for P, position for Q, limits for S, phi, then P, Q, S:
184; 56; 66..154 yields 7.6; 0.72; 0.86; 5.53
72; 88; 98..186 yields 7.4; 0.79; 0.77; 5.13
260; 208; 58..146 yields 8.5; 0.75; 0.79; 5.84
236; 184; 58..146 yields 9.2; 0.78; 0.72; 5.84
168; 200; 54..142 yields 9.0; 0.73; 0.77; 5.93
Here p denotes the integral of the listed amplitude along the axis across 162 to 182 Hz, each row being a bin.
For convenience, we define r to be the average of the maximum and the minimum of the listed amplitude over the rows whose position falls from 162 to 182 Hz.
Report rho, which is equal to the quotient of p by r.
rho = 20.2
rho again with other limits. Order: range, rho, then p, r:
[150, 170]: 19.4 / 84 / 4.3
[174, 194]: 19.9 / 107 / 5.4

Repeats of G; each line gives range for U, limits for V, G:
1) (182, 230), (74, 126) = 6.6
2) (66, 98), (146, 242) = 6.6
